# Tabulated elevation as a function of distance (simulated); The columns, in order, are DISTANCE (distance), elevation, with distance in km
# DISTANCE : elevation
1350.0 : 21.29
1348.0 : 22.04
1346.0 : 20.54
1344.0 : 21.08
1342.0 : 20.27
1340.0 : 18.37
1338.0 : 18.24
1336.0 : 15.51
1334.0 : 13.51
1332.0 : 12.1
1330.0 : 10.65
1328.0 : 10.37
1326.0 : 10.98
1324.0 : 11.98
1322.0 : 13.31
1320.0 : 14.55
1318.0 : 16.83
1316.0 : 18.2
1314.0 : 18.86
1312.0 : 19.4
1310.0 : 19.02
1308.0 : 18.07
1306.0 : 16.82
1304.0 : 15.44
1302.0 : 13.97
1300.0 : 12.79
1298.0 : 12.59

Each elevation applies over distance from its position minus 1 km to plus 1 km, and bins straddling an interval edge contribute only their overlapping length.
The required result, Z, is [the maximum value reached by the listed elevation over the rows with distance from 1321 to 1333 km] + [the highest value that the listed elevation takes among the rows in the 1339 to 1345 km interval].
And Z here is 34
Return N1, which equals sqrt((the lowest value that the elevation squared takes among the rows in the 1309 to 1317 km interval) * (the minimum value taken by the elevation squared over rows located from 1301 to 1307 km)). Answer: 254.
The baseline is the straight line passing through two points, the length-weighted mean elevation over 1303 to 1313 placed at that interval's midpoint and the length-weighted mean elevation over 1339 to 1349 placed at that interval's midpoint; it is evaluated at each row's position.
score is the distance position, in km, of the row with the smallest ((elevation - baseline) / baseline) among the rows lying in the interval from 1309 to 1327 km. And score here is 1326.0 km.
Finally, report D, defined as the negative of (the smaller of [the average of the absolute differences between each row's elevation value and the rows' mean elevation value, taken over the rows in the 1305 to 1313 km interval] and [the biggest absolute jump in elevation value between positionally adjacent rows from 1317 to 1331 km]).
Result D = -0.9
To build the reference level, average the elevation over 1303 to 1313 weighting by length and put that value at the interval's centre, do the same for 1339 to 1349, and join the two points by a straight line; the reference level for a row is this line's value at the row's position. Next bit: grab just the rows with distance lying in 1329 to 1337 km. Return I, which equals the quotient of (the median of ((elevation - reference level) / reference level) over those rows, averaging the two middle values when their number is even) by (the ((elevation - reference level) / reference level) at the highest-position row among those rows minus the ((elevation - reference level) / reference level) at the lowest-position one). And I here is -1.5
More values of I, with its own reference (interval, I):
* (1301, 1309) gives -0.4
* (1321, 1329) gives 2.3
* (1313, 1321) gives 0.2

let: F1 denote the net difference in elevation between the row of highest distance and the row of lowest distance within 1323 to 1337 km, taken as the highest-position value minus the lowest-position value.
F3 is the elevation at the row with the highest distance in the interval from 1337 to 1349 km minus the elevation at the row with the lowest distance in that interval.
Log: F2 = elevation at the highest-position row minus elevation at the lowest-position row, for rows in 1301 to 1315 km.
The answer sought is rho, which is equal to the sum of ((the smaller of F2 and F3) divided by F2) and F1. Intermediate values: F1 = 3.5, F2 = 5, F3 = 3.8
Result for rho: 4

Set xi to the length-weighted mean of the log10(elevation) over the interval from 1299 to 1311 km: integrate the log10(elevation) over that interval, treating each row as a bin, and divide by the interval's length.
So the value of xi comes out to 1.20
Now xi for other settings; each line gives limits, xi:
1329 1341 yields 1.16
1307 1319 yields 1.26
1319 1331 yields 1.07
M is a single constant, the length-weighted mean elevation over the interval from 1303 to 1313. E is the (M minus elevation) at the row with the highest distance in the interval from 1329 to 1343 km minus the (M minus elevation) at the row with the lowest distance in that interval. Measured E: -10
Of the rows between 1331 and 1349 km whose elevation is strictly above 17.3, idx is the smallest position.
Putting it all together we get 1338.0 km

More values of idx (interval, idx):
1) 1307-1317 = 1308.0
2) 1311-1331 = 1312.0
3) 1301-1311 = 1308.0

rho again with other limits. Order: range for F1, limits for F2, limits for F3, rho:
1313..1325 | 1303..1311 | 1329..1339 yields -6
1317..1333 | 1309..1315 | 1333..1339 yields -4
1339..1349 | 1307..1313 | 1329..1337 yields 5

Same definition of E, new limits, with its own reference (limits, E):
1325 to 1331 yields 0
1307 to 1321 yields 4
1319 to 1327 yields 4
